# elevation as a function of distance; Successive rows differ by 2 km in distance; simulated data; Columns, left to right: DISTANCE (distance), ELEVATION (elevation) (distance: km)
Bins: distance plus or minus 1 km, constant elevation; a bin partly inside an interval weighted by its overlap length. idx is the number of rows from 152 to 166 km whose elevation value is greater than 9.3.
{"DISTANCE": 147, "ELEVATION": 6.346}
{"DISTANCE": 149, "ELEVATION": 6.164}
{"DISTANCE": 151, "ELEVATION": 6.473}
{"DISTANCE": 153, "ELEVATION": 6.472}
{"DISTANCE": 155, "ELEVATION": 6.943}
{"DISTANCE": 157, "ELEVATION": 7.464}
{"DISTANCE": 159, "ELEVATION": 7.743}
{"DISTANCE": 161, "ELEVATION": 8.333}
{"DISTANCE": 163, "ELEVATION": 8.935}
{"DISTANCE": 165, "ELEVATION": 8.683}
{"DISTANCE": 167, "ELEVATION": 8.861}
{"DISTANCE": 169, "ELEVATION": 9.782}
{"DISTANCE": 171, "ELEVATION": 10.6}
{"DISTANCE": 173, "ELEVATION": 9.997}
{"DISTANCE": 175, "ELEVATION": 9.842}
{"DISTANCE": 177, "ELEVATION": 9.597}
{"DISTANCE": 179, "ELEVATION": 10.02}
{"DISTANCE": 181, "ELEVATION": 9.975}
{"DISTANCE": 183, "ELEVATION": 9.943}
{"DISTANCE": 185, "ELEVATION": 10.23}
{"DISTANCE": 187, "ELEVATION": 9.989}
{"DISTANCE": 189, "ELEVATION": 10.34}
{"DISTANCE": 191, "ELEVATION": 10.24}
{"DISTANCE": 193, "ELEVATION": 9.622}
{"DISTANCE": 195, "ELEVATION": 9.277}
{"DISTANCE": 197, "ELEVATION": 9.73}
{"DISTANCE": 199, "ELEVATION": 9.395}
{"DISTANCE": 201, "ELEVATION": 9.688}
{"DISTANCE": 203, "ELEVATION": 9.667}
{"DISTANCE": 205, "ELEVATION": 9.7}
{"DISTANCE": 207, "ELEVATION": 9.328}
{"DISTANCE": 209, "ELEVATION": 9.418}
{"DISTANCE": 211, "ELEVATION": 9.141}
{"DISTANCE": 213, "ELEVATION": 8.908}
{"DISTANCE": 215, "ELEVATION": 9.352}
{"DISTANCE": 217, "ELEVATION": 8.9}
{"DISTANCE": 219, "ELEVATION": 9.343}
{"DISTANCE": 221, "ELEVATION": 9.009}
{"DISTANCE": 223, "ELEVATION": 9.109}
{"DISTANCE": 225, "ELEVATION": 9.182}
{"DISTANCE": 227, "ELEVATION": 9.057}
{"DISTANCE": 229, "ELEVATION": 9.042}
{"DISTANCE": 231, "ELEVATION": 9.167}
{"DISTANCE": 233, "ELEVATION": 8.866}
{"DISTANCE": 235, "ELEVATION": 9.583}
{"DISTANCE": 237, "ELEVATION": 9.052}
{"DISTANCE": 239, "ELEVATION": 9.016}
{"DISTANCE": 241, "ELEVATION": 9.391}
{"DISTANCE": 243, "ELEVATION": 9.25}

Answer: 0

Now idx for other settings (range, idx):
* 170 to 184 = 7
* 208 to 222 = 3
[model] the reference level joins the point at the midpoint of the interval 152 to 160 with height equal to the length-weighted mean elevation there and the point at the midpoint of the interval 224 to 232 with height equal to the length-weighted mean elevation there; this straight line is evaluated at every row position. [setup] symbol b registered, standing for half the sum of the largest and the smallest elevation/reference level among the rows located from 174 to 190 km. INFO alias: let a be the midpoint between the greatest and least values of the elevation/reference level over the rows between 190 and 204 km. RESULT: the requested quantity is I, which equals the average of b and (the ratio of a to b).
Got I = 1.11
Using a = 1.20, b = 1.26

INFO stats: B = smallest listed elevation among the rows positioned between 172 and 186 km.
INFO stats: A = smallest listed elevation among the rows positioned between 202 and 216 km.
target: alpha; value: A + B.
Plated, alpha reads 18.5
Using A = 8.908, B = 9.597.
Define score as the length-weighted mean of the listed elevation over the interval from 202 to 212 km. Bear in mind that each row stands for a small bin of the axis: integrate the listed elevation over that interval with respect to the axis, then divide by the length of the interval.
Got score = 9.5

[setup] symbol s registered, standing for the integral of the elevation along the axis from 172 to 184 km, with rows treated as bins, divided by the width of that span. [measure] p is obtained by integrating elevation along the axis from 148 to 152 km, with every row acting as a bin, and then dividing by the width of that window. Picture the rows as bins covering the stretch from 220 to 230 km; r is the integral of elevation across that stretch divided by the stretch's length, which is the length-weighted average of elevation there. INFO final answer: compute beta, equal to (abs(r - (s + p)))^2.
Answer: 51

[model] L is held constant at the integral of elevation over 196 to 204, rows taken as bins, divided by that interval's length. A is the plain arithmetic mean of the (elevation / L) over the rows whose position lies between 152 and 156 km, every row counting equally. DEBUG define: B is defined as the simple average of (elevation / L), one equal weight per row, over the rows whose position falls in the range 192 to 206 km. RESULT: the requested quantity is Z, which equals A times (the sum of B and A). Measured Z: 1.18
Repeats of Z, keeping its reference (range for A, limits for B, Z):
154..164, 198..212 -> 1.48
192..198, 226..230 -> 1.92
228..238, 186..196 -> 1.88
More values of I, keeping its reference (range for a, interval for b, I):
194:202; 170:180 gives 1.10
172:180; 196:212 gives 1.13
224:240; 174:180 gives 1.03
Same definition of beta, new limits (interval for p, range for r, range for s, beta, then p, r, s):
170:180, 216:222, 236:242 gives 102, 10.0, 9.1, 9.15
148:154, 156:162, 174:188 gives 72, 6.4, 7.8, 9.94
